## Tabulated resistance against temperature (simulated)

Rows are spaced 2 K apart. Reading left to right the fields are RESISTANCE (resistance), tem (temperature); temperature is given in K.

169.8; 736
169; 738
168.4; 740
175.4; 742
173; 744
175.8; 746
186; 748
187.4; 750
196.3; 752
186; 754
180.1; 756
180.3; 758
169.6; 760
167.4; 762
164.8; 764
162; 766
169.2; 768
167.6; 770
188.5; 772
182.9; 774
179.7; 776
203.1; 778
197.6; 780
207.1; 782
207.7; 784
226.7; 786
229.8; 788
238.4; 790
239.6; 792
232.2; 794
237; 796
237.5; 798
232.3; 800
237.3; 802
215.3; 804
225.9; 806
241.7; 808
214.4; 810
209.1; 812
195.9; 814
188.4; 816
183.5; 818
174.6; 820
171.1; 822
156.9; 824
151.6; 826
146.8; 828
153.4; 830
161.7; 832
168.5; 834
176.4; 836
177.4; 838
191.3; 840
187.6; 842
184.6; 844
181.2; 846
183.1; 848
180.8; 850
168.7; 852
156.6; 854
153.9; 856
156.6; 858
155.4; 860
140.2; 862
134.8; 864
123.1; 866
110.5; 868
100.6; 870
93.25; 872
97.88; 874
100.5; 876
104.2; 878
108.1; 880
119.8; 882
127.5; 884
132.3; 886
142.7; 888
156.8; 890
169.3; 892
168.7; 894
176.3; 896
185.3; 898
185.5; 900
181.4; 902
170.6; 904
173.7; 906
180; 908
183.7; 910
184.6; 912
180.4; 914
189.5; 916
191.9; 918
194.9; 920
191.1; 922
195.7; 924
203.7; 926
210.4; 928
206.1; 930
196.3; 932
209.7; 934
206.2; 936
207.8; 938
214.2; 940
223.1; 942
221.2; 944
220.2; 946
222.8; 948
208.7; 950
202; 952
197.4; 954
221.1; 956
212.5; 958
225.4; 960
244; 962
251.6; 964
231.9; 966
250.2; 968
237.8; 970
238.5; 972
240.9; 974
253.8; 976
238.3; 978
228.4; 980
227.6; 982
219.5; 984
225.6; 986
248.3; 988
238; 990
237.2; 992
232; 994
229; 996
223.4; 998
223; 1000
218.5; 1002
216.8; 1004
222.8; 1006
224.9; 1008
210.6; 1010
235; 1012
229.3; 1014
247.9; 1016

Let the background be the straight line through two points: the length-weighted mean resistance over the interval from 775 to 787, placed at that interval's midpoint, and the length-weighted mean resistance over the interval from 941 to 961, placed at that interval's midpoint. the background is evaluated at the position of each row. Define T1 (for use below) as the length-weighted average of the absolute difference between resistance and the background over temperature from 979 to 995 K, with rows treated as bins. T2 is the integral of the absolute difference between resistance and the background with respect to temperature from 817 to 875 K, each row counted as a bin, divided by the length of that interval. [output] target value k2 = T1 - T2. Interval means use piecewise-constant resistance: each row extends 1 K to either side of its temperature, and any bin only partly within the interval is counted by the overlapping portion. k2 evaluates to -38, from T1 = 14.1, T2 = 52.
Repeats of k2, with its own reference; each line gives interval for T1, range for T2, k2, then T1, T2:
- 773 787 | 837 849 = -12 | 11.4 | 24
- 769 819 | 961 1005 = 3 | 20.3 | 17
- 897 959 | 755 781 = -8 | 16.9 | 25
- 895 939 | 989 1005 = 13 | 22.0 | 9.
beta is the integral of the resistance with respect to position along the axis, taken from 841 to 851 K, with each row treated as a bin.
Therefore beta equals 1835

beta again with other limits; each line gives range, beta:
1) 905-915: 1805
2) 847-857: 1686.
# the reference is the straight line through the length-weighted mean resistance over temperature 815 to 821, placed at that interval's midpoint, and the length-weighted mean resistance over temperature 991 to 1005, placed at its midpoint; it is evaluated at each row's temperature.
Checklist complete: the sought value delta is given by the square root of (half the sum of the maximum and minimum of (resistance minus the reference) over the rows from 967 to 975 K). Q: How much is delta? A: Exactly 5.0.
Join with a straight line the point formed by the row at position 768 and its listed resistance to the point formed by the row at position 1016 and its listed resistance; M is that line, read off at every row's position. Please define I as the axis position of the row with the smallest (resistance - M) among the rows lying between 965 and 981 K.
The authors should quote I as 980 K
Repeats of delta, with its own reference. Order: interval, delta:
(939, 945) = 2.6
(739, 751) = 3.7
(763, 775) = 2.2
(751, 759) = 4.6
